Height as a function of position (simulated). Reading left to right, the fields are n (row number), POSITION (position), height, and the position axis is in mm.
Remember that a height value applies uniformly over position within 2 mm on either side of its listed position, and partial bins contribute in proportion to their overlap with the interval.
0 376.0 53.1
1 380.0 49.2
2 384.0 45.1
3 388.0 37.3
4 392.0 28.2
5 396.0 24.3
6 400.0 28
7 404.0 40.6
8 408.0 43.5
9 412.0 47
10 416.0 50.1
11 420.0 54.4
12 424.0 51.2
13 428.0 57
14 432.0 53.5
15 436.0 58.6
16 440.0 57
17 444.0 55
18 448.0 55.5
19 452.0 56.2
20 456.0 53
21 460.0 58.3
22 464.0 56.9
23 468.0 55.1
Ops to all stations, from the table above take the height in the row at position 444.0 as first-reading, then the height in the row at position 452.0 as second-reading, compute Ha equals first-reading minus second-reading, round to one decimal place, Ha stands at -1.2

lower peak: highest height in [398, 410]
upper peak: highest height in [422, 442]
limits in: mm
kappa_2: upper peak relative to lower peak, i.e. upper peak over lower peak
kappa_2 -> 1.35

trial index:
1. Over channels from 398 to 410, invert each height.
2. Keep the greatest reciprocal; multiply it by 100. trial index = 3.57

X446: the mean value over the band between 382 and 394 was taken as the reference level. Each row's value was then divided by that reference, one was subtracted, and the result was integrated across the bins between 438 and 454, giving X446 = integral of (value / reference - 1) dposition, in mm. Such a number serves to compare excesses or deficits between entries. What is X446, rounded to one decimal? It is 8.3 mm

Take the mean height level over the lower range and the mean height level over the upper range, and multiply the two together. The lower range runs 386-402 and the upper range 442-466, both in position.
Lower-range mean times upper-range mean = 1644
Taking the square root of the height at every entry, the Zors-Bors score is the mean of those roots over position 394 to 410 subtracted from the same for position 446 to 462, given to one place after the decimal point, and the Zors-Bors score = 1.7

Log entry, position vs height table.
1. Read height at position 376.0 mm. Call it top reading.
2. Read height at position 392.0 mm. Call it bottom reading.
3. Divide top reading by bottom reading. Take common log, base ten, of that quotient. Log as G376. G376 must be 0.27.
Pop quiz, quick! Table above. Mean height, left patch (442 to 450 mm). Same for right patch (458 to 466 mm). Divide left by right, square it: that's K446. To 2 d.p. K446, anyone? 0.92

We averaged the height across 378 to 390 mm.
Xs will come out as 44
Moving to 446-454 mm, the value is 56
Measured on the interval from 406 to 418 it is 47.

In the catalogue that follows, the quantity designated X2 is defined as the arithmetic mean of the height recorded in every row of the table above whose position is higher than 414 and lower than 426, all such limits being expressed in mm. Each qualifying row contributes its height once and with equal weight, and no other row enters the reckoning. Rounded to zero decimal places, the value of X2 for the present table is 52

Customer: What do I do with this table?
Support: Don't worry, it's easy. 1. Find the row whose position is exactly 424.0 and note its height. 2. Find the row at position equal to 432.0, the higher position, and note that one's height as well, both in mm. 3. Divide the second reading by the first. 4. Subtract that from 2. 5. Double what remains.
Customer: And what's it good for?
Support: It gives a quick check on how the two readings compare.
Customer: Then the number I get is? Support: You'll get 1.91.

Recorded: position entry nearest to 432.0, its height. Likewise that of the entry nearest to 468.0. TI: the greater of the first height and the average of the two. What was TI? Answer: 54.3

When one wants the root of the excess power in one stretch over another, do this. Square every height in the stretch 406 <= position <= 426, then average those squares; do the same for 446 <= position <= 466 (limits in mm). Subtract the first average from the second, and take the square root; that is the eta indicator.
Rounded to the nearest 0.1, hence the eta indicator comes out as 26.4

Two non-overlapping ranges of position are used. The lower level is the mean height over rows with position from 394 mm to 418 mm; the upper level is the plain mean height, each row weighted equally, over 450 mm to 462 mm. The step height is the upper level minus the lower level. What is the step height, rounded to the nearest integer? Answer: 17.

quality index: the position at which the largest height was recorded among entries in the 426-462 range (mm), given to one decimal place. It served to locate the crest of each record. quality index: 436.0 mm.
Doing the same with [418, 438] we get 436.0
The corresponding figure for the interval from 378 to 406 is 380.0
